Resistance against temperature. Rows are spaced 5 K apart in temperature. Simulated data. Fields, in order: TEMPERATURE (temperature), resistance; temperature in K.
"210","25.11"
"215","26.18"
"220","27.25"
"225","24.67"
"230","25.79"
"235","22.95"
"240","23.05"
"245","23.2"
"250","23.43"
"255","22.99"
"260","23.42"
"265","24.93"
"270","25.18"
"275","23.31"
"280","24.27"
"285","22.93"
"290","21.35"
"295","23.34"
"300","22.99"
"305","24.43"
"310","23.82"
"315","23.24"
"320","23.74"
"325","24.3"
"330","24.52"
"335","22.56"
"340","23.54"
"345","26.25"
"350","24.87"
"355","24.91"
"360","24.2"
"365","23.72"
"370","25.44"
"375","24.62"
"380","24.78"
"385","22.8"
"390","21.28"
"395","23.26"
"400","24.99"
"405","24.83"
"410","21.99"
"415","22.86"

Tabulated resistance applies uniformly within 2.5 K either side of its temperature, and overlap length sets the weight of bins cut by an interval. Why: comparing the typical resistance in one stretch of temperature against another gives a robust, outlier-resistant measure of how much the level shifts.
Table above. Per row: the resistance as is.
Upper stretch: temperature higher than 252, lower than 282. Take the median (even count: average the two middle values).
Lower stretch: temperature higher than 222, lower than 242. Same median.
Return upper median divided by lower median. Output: 1.00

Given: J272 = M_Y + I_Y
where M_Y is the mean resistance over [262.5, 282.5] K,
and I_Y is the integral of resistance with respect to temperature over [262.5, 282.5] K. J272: 513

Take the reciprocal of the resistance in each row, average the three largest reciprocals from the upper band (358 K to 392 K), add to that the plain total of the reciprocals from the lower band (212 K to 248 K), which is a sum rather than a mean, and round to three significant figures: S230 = 0.329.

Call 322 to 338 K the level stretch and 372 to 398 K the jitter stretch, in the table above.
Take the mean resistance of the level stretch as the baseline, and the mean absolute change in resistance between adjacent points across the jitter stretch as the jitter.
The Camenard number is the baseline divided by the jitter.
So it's 16.9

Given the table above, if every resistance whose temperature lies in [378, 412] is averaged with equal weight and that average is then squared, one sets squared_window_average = 548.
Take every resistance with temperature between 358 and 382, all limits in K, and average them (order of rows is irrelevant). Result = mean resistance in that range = 24.6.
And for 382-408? 23.4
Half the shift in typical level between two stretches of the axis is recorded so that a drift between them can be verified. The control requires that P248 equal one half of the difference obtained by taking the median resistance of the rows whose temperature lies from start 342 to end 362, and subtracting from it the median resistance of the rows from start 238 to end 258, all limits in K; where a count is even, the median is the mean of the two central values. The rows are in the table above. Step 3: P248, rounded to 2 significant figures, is 0.88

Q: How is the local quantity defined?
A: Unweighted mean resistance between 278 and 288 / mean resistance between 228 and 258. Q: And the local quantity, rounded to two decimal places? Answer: 1.00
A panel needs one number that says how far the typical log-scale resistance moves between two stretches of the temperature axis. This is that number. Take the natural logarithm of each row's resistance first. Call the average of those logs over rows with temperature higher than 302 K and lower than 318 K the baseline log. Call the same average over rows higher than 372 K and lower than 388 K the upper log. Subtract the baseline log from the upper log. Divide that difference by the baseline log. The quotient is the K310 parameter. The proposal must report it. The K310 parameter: 0.003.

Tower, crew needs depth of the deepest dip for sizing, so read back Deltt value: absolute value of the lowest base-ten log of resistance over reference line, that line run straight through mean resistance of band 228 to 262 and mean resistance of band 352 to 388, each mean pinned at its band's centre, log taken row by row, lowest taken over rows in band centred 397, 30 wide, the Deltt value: 0.06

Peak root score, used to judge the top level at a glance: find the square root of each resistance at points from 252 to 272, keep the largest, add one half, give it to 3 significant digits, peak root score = 5.52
